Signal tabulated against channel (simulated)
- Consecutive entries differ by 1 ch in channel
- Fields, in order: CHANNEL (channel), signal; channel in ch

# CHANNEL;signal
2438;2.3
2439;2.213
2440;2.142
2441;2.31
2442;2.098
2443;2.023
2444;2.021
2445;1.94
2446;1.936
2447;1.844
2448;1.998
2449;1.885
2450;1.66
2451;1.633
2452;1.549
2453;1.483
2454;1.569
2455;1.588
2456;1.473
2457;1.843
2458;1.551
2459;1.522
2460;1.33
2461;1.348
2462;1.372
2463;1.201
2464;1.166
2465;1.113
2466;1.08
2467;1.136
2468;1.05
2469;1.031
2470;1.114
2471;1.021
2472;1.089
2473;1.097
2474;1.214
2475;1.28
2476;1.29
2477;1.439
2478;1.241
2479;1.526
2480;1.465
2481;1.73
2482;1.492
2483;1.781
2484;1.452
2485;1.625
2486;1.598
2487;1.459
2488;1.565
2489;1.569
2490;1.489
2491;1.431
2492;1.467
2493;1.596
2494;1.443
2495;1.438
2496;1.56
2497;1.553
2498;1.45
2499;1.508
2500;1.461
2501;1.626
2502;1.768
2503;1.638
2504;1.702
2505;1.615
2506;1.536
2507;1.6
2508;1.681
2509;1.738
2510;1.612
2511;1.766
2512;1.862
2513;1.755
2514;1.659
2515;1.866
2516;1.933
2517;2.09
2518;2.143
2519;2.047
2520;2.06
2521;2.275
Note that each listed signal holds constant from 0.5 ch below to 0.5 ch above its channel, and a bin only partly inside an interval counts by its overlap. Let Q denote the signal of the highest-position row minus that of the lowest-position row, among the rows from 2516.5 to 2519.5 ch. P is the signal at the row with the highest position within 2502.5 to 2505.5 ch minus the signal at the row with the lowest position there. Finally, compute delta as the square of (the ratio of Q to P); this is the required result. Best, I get 3.5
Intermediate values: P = -0.02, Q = 0.0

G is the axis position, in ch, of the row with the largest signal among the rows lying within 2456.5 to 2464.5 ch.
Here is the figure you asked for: 2457 ch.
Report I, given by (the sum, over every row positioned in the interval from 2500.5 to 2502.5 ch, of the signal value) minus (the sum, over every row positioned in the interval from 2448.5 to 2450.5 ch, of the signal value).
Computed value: -0.2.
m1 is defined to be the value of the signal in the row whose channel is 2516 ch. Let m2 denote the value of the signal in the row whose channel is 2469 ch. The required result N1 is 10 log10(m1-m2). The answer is -0.4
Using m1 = 1.933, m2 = 1.031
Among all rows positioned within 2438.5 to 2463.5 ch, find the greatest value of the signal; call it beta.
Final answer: 2.31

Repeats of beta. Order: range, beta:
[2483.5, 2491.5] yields 1.625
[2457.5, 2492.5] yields 1.781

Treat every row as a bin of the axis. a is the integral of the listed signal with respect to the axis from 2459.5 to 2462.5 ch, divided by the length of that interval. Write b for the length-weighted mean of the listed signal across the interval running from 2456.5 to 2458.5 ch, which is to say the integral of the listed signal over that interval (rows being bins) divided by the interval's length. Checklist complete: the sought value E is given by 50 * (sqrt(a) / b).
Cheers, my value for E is 34.2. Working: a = 1.35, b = 1.70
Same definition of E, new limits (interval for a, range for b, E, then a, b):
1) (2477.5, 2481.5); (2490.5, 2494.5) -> 41.1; 1.49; 1.48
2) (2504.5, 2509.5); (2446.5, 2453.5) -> 37.1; 1.63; 1.72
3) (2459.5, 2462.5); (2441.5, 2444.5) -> 28.4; 1.35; 2.05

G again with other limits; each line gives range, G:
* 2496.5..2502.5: 2502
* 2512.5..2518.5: 2518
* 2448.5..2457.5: 2449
